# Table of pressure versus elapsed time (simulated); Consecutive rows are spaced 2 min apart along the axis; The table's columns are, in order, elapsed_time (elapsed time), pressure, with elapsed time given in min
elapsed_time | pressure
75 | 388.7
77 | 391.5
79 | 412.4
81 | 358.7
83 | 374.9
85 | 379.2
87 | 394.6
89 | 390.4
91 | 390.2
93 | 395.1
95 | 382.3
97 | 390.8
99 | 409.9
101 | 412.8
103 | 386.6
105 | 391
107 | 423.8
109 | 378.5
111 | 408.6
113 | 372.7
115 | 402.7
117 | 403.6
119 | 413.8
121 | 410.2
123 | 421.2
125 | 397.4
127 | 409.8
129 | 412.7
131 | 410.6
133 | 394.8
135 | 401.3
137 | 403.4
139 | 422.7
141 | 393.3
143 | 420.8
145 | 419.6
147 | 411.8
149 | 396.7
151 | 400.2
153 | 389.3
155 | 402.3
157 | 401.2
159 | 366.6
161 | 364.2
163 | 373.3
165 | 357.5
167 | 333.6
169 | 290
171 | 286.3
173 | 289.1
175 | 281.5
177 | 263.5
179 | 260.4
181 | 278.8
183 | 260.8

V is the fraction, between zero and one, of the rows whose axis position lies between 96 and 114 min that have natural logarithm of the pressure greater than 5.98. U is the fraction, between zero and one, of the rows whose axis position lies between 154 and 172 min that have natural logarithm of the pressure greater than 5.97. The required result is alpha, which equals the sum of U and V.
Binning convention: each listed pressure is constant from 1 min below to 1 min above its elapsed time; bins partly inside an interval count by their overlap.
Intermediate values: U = 0.22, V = 0.4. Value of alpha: 0.7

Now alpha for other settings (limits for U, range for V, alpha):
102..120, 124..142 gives 1.3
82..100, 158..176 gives 0.3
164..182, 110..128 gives 0.9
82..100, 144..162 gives 1.0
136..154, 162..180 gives 0.9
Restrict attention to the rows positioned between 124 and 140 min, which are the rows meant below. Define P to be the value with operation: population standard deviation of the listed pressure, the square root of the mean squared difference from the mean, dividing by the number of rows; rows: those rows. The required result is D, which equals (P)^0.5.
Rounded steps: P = 9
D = 2.92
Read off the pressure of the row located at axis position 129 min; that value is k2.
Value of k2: 412.7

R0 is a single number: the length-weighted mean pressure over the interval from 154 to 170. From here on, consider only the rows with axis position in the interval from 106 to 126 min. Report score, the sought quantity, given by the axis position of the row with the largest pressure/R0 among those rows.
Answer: 107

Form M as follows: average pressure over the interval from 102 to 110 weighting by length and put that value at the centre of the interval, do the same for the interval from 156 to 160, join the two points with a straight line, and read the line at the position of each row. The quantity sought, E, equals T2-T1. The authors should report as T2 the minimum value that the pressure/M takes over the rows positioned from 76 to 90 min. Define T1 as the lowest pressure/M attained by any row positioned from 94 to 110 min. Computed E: -0.06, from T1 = 0.96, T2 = 0.90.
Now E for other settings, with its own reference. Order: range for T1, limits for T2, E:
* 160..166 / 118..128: 0.08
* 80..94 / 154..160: 0.06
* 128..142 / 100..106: -0.04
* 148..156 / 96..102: -0.03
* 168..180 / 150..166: 0.25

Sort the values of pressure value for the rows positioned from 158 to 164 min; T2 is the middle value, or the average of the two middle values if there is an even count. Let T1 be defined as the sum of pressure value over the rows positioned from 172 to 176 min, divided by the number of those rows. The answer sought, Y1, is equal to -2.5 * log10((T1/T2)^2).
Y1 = 0.54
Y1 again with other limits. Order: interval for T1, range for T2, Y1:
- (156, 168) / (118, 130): 0.25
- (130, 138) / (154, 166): -0.18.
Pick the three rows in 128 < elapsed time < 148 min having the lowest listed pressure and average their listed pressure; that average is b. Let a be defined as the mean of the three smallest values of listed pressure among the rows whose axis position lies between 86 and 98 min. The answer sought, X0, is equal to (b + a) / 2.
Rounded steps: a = 388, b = 396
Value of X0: 392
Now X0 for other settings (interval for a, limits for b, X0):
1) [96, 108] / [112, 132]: 390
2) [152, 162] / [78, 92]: 372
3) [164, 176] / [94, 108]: 336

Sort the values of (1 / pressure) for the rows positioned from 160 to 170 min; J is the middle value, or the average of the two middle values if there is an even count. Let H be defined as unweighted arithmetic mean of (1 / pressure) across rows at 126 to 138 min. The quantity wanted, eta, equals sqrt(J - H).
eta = 0.018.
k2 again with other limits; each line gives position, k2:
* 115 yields 402.7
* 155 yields 402.3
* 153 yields 389.3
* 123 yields 421.2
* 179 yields 260.4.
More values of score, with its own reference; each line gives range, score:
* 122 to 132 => 123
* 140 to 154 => 143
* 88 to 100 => 99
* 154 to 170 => 155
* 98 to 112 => 107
